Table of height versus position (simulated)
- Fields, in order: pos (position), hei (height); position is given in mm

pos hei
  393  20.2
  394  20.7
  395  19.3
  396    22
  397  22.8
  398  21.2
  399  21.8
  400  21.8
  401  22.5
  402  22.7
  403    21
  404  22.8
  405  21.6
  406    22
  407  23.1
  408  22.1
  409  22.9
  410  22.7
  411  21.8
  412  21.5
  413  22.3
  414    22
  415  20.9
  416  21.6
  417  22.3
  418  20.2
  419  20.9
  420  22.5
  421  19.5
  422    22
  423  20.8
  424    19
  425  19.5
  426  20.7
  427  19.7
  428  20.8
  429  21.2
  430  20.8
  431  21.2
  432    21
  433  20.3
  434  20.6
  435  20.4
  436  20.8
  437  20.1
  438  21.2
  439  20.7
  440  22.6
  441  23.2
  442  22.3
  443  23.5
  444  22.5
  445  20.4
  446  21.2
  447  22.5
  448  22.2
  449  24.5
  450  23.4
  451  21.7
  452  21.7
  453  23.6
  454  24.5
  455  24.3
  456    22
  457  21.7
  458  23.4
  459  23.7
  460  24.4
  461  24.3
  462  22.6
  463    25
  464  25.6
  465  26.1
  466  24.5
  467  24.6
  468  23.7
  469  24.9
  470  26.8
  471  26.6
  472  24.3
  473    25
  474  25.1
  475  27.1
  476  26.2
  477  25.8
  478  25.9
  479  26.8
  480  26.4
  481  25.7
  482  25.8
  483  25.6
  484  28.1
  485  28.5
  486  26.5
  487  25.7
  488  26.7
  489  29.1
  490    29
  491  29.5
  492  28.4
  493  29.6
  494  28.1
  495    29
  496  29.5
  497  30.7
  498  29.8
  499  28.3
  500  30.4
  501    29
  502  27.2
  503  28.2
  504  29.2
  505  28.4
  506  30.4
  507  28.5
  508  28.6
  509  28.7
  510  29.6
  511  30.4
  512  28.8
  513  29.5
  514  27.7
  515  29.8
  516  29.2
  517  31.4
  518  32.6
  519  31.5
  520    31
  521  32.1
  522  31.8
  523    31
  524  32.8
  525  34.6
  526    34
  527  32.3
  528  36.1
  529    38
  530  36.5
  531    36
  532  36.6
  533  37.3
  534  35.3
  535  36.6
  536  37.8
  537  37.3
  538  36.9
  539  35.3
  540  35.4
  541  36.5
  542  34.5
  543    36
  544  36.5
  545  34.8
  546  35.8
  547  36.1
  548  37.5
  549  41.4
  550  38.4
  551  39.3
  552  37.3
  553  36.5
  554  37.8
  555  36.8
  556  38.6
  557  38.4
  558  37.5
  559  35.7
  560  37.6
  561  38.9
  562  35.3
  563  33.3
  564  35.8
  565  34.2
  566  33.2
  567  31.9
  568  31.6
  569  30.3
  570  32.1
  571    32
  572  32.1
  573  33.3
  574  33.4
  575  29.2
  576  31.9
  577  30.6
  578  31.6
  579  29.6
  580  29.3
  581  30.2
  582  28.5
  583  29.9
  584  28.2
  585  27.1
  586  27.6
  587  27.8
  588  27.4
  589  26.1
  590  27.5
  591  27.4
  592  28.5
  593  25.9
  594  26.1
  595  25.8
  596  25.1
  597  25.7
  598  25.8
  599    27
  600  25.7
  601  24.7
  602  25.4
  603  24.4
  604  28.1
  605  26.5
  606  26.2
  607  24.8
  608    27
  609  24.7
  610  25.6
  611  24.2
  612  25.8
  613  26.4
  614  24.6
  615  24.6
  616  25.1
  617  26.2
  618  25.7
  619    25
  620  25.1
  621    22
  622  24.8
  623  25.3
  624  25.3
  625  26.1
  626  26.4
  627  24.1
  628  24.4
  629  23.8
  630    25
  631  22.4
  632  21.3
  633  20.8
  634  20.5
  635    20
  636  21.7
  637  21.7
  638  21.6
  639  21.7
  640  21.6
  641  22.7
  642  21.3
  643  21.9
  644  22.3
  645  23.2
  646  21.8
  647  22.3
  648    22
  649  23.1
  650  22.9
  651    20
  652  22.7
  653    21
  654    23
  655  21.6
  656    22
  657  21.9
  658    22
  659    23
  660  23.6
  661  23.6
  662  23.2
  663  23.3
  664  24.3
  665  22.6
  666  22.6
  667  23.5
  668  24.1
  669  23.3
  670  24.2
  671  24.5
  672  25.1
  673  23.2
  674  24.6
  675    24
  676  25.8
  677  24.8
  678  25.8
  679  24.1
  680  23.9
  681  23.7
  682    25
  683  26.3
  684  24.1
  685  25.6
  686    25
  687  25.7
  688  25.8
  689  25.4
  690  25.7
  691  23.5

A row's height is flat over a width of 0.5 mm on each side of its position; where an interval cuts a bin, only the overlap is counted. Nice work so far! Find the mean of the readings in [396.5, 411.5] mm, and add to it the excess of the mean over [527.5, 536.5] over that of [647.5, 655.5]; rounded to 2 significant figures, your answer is 37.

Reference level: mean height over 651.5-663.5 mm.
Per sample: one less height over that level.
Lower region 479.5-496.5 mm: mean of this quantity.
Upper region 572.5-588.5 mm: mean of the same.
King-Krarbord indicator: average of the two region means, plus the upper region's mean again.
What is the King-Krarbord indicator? -0.59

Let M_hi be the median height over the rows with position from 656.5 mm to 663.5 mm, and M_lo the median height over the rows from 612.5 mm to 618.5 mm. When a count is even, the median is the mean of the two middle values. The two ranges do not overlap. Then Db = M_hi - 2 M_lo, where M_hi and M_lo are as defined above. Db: -27.6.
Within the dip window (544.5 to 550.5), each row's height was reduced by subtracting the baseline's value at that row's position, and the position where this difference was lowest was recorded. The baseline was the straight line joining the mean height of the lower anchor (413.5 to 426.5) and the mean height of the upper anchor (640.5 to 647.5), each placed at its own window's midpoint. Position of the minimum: 545 mm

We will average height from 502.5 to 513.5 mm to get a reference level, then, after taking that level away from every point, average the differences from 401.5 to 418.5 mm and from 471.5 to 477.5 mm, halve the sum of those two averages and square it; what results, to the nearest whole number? 29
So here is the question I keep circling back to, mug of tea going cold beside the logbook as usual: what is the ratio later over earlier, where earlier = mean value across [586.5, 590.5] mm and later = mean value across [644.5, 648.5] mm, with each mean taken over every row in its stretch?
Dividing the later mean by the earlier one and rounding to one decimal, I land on 0.8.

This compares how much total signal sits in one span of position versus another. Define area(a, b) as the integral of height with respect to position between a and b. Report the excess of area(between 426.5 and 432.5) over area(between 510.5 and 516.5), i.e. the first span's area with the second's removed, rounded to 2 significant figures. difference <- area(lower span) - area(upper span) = -51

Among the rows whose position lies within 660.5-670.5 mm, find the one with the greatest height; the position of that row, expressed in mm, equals 664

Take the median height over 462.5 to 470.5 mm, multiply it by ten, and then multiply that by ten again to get 2495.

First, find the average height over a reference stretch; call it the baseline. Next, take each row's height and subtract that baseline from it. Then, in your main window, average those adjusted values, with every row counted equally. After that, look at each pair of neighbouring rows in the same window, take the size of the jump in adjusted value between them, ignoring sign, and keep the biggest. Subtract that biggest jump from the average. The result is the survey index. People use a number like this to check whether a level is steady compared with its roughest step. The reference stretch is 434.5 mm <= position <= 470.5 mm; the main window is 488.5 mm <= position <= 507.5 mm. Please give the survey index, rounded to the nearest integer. 4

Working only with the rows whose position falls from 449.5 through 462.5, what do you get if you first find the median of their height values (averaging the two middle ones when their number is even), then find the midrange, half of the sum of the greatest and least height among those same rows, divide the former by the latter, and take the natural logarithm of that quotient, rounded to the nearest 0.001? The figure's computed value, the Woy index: 0.013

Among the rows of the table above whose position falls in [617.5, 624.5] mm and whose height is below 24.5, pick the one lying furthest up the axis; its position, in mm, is 621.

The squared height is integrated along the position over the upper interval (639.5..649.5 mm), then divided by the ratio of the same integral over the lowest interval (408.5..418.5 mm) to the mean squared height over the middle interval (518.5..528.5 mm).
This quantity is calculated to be 1112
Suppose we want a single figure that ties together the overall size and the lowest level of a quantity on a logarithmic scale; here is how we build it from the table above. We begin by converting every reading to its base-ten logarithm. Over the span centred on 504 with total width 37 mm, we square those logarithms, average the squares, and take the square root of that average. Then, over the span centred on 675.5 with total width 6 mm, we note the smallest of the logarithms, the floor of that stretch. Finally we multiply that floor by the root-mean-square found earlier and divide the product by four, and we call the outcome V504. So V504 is 0.501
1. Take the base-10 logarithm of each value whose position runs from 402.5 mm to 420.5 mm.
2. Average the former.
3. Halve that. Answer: 0.67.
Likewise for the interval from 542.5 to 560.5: 0.79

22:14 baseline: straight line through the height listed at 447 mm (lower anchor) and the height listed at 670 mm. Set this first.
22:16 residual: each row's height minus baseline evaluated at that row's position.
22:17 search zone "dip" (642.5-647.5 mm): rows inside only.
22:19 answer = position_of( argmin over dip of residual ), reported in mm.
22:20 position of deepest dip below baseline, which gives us 646 mm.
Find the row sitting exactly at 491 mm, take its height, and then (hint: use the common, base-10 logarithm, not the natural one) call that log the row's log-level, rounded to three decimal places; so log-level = 1.470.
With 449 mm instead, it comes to 1.389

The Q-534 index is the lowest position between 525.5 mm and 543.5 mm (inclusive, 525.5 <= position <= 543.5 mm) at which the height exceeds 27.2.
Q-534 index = 526 mm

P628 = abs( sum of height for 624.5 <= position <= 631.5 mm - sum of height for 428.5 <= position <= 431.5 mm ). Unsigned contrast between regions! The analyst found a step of 109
